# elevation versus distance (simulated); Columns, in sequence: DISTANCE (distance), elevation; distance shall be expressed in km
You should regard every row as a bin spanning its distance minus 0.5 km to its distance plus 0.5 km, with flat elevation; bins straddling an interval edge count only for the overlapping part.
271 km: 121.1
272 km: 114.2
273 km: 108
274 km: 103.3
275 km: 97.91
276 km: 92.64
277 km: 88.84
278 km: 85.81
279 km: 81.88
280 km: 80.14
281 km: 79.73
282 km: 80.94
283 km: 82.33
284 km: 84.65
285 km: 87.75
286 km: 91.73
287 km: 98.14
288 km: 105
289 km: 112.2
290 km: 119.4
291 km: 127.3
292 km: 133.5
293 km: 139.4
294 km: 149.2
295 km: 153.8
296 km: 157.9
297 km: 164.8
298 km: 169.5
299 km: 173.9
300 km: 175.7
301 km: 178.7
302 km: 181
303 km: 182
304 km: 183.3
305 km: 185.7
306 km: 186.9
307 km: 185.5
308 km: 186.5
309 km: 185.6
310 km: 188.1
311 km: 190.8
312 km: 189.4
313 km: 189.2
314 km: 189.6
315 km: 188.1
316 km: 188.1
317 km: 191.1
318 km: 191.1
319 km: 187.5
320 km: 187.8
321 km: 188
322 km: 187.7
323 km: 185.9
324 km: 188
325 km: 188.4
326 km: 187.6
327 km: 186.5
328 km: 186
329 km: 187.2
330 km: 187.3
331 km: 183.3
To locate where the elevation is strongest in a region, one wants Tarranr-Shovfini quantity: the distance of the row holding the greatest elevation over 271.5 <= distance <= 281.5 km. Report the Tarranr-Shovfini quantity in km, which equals 272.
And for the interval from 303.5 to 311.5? 311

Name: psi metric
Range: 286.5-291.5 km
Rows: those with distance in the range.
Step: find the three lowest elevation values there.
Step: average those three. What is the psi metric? 105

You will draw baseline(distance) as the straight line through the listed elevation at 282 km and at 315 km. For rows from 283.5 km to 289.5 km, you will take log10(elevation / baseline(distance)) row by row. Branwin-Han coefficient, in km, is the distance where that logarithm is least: 285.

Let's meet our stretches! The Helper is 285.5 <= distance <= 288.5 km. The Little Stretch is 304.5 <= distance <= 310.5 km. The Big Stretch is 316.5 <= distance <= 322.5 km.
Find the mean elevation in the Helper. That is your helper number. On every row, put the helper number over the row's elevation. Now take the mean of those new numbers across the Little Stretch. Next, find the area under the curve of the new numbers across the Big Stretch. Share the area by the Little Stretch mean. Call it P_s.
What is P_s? 5.9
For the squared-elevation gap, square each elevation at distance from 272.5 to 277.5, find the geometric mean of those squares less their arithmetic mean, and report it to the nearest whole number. -96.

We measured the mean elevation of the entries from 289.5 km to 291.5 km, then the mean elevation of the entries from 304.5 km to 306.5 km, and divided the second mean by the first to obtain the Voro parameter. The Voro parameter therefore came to 1.51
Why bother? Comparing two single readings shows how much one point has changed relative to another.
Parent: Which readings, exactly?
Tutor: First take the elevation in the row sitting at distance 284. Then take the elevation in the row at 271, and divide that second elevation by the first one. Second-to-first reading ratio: 1.43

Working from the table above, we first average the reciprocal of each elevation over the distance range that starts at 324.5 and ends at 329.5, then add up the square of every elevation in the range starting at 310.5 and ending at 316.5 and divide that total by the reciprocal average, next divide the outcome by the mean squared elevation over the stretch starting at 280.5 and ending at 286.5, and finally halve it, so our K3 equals 2806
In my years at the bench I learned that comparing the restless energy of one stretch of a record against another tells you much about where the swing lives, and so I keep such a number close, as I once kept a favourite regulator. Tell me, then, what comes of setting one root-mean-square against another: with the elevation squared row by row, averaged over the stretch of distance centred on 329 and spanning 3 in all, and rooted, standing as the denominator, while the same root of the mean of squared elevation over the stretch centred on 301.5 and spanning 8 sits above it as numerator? 1.0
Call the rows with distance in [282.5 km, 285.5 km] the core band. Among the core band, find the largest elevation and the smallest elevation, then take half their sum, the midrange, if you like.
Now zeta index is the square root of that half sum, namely 9.2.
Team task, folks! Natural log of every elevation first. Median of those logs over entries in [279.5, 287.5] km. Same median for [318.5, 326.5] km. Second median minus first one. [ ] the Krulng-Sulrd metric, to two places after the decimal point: 0.81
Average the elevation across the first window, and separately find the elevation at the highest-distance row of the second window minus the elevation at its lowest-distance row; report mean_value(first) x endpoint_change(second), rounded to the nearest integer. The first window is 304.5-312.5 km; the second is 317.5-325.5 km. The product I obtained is -506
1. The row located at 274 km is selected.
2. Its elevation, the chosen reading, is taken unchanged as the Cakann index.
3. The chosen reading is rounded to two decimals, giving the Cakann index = 103.30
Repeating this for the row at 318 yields 191.10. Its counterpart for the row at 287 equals 98.14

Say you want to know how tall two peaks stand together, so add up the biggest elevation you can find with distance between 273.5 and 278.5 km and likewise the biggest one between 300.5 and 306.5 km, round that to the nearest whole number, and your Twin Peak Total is 290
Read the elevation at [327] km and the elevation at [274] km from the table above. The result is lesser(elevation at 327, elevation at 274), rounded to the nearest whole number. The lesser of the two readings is 103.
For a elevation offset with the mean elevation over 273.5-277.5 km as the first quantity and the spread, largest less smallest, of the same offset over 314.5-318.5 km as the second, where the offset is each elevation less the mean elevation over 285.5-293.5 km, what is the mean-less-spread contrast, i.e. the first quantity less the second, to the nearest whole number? -23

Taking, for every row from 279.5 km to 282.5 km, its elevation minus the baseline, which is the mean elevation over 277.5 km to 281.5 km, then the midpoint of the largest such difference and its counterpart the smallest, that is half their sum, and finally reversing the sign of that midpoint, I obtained 2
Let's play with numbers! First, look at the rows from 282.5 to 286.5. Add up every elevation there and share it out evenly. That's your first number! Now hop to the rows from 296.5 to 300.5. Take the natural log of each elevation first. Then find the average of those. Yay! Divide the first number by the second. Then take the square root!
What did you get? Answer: 4.10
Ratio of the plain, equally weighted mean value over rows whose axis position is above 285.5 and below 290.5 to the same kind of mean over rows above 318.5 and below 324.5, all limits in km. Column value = 0.56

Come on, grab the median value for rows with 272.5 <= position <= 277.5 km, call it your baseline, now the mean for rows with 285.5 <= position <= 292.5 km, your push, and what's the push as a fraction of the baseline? 1.1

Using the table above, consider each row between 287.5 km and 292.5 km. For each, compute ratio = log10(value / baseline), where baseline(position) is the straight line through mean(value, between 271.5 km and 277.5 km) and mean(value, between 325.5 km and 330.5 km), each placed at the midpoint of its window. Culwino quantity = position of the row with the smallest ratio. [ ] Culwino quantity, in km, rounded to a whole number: 288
